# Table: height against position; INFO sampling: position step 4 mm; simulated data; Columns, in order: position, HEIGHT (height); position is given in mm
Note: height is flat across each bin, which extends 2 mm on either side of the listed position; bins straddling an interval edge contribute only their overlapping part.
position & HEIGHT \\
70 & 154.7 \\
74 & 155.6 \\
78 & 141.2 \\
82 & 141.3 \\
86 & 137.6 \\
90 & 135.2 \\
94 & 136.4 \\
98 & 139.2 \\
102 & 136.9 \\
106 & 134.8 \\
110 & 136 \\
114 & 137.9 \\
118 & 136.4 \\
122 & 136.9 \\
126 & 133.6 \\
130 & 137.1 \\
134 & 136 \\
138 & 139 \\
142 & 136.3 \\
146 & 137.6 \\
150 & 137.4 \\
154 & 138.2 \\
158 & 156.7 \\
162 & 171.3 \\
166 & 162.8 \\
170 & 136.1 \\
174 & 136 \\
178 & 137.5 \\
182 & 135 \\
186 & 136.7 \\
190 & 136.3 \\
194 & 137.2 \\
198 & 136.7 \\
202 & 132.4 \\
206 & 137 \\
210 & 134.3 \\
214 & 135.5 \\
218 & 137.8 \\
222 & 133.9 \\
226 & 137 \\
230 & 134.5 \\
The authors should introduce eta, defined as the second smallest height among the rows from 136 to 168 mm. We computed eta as 137.4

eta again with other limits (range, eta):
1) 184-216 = 134.3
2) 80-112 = 135.2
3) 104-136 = 134.8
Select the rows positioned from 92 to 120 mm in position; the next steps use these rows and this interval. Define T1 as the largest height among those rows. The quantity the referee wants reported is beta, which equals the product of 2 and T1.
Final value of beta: 278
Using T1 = 139.2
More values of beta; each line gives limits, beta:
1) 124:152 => 278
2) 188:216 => 274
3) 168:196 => 275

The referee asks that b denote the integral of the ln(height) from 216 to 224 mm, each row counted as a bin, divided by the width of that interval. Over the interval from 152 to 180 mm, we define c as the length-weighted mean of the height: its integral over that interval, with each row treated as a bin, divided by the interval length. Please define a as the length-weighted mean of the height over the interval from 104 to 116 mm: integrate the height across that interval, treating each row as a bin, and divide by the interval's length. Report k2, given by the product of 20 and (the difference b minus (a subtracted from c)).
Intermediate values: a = 136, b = 4.911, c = 148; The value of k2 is -145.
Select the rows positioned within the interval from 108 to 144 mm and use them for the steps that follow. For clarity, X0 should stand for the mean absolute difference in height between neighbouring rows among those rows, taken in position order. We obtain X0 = 2.2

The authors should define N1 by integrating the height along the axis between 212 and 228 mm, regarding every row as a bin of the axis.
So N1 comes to 2177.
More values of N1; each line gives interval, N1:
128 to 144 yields 2194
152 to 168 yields 2516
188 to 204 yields 2170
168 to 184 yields 2178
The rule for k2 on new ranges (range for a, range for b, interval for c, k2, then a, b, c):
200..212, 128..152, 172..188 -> 64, 135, 4.922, 136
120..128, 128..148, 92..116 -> 66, 135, 4.921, 137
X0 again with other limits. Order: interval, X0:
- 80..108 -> 2.4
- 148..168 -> 10.6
